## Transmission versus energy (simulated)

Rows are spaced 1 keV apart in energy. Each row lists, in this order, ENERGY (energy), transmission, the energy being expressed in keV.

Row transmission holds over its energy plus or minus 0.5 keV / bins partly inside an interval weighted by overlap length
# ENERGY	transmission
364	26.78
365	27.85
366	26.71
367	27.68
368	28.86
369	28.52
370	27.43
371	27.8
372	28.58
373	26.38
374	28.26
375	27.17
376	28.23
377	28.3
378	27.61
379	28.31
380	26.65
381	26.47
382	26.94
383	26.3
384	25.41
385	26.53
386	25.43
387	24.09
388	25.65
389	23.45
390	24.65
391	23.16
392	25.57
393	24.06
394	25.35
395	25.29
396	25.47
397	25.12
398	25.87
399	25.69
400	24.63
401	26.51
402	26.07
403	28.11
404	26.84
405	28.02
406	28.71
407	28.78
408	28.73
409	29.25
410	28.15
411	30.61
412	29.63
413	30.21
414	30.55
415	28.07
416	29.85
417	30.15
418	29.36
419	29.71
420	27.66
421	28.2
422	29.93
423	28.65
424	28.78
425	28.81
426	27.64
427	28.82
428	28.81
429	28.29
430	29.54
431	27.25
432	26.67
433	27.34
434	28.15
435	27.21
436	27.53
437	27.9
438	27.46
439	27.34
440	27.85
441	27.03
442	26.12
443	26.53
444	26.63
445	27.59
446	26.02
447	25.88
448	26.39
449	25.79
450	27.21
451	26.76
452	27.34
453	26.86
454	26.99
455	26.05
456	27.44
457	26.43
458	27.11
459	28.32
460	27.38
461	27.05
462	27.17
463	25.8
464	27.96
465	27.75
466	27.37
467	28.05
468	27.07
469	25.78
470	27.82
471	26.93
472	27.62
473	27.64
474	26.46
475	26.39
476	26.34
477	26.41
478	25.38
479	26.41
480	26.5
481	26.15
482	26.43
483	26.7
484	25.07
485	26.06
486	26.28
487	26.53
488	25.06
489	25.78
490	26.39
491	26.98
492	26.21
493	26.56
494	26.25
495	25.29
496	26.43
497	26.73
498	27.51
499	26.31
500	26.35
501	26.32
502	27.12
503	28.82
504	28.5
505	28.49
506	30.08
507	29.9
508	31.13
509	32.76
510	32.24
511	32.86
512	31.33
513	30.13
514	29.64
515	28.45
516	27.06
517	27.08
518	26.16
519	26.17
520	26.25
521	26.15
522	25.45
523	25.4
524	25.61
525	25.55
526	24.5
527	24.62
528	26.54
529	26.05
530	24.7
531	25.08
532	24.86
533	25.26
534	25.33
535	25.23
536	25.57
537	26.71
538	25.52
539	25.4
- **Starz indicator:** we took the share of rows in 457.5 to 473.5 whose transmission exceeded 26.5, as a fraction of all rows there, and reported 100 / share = 114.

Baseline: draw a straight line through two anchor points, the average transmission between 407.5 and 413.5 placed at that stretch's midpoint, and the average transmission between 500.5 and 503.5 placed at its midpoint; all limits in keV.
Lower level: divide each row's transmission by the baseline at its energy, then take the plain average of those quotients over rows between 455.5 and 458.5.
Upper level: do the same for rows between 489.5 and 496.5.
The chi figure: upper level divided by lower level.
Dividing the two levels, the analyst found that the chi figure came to 1.00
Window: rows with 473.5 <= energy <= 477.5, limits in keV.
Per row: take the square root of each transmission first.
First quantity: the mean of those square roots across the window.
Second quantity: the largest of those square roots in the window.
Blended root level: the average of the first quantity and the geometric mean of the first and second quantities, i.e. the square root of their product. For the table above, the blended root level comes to 5.14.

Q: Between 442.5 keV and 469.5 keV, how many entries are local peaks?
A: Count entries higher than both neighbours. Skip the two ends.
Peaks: 10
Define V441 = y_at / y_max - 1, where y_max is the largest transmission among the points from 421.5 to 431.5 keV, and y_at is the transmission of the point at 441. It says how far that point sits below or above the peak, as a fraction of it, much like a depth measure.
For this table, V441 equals -0.10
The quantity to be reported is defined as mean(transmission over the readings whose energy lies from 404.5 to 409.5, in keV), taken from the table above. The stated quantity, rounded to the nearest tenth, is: 28.7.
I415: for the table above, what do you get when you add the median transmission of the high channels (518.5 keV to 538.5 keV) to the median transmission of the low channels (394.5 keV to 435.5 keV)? 53.7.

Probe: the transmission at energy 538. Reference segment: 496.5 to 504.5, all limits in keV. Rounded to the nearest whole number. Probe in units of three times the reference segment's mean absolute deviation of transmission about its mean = 11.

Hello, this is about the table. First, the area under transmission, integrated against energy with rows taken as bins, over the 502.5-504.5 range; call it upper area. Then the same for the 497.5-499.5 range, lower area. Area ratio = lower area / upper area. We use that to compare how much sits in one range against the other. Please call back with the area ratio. 0.94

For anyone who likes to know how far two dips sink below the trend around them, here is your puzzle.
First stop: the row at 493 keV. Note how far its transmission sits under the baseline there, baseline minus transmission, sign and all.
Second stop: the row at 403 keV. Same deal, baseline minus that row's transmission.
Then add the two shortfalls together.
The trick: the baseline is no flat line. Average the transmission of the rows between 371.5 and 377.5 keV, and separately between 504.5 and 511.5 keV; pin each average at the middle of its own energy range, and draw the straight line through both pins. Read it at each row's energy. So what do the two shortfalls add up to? 5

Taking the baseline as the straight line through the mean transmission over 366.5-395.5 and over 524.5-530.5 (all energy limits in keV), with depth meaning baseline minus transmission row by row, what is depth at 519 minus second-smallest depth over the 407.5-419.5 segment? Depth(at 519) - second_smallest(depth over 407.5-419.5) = 3.5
